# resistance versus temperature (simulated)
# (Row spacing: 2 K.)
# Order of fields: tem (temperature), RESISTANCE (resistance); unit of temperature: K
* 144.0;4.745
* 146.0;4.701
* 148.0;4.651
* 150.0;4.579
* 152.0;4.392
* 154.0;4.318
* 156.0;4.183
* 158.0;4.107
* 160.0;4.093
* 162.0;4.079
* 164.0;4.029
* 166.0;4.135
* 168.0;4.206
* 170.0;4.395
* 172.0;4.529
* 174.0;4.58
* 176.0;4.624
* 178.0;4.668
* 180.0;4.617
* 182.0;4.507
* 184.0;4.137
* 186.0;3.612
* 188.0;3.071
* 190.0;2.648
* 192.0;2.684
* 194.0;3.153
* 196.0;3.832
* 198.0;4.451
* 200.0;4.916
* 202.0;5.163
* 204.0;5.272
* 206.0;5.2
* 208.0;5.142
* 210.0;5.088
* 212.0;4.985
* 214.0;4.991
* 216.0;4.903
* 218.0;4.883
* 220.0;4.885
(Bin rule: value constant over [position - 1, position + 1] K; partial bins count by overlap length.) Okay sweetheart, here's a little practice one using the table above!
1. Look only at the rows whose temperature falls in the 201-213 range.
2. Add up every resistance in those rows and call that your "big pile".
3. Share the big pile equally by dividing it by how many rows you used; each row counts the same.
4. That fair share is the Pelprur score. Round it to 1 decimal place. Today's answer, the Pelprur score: 5.1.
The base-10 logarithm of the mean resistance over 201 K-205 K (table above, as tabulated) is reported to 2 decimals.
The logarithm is 0.72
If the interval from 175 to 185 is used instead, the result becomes 0.65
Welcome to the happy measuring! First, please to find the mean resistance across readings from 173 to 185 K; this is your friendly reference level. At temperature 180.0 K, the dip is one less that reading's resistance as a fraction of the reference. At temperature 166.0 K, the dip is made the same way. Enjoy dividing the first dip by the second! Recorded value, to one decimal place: -0.2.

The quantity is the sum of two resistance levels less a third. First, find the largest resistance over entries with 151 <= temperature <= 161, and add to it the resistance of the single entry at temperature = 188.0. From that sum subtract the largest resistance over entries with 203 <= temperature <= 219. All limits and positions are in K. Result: 2.19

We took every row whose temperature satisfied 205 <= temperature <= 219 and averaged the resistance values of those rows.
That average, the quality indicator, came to 5.03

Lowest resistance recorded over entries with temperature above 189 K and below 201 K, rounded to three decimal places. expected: 2.648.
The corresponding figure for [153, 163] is 4.079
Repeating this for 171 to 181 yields 4.529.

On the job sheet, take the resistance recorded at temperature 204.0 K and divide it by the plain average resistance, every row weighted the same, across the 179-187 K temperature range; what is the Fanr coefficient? 1.25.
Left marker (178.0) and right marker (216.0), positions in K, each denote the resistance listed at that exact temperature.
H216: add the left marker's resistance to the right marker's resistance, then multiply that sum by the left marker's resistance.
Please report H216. 44.7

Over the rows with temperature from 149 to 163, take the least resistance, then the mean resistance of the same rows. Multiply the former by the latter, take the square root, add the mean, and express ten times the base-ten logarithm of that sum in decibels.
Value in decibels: 9.2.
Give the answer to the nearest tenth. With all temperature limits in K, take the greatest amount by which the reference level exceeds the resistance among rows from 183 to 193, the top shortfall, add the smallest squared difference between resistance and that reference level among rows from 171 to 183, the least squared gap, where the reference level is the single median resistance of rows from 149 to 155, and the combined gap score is 1.8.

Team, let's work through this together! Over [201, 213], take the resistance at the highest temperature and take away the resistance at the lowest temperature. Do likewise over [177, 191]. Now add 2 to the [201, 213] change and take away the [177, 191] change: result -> 4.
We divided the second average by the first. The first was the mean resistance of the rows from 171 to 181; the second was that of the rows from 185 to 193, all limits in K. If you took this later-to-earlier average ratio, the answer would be 0.65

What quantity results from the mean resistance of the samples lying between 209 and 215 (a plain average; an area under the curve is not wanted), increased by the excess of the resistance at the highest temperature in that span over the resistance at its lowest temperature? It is 4.92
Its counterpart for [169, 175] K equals 4.69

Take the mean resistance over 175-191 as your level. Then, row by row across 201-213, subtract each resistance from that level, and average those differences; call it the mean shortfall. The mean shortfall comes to -1.2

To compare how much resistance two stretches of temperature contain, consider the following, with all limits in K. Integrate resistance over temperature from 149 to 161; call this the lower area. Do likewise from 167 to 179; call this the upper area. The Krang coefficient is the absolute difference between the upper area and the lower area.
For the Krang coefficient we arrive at 2.7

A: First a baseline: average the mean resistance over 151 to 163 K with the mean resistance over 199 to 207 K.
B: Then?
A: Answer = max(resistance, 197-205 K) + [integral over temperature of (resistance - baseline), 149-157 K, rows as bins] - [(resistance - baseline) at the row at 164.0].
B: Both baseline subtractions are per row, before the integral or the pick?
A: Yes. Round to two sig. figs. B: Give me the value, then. 3.5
